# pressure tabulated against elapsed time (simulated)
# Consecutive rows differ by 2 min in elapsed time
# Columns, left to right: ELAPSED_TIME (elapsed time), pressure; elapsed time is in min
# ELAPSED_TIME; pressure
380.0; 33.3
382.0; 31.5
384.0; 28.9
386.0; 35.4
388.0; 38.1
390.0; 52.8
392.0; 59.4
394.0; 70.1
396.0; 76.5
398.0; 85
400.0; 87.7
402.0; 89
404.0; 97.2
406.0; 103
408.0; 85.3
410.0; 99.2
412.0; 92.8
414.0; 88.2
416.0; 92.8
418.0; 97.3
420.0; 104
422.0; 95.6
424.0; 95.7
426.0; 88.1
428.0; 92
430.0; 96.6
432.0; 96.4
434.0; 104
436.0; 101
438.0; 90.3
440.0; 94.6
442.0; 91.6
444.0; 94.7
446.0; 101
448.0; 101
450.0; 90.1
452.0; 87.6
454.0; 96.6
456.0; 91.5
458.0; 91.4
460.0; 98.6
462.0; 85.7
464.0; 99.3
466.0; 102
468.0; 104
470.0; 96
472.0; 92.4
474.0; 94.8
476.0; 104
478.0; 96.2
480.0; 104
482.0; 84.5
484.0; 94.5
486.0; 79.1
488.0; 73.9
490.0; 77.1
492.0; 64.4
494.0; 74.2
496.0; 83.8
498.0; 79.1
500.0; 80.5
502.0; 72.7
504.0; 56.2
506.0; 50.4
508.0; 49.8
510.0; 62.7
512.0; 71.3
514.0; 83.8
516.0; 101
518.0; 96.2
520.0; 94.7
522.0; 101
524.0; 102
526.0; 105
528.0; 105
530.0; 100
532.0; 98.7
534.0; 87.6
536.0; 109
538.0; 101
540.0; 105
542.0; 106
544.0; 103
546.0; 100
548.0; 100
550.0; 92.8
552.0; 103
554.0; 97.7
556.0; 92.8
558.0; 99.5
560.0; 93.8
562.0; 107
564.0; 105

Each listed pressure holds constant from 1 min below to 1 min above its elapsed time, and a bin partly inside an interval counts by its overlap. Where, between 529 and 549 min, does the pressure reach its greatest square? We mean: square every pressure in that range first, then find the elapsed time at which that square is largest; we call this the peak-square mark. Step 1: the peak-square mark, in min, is 536.0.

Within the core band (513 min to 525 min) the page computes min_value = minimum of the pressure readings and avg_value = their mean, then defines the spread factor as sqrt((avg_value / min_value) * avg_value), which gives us 10.5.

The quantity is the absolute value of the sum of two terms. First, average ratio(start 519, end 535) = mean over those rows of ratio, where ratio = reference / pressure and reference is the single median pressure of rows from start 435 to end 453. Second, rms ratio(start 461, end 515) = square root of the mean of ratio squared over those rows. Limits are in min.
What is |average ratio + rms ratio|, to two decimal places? 2.19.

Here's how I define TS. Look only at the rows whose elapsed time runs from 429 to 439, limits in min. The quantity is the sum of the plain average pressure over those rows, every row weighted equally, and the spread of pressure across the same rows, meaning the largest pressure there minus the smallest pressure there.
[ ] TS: 111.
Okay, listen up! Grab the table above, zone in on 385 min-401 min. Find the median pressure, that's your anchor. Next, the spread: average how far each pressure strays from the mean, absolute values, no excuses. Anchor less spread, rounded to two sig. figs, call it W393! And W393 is 48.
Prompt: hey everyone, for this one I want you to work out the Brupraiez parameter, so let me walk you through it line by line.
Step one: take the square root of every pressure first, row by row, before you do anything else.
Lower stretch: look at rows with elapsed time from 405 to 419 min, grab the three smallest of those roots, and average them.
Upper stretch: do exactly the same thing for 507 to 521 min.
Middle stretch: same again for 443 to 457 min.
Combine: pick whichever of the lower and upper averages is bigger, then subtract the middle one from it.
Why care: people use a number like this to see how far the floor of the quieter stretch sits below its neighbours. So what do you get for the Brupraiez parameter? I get -0.1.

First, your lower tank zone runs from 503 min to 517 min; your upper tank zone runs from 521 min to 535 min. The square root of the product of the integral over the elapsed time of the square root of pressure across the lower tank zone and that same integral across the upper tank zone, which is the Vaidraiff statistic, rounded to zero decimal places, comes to 127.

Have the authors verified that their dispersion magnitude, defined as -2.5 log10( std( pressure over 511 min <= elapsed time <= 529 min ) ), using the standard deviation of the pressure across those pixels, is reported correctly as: -2.6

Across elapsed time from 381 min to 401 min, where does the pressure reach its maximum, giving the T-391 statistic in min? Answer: 400.0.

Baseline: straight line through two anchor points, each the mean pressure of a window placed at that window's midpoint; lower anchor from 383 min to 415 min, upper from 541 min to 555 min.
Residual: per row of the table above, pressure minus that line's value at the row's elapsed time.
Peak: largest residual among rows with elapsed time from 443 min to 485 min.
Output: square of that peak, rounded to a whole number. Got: 342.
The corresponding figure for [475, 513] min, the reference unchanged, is 264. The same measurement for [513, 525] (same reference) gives 39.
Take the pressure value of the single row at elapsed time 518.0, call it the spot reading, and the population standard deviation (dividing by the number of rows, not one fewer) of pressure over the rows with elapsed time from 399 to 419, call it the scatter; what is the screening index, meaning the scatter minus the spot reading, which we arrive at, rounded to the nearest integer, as -91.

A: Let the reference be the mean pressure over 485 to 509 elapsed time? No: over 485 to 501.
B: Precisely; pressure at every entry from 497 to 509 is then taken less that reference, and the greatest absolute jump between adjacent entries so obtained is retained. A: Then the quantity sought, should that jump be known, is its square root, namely 4.1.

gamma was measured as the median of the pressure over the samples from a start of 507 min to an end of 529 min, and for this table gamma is 96.2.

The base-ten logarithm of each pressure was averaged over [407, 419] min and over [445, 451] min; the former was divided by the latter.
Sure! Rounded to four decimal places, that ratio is 0.9891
